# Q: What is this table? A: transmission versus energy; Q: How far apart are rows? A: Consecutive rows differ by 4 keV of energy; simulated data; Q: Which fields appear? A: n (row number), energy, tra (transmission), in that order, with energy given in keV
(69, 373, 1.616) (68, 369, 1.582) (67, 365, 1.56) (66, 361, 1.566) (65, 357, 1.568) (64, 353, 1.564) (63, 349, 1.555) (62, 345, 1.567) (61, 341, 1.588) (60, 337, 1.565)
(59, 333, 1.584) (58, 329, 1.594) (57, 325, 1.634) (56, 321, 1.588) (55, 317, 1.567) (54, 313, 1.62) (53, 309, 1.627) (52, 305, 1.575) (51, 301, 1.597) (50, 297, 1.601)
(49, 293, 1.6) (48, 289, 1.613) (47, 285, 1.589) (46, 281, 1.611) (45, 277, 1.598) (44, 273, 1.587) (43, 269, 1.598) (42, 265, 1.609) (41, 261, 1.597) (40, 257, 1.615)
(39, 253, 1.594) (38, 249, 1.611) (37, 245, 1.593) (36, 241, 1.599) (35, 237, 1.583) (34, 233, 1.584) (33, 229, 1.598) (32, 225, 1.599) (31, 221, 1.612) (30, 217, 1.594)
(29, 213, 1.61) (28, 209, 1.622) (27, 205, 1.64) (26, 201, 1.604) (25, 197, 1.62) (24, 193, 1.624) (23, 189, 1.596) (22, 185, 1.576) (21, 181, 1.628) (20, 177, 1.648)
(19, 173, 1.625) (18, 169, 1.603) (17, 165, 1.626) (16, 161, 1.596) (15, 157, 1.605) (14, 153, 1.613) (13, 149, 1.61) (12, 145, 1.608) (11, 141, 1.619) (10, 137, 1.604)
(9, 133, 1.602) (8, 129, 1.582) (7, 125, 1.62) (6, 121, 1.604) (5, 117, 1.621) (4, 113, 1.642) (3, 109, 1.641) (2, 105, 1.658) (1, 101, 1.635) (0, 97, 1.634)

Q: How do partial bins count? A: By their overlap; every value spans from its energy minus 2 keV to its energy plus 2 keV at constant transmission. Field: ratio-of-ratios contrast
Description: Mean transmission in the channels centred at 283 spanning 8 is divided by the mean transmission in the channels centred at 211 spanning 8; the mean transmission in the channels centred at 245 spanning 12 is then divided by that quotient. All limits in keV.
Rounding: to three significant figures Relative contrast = 1.62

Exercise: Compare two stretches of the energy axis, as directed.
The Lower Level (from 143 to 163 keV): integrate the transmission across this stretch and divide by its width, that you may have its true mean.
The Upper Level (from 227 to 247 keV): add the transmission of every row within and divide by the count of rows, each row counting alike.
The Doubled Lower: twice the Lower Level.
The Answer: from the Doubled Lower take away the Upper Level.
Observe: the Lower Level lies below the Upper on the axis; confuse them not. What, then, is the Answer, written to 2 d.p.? 1.62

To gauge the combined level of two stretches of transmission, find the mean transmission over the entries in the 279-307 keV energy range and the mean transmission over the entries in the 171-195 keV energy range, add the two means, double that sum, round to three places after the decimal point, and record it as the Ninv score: 6.428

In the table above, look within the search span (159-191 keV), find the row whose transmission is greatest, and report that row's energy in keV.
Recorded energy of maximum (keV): 177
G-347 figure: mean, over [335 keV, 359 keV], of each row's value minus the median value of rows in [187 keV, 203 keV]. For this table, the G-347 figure -0.044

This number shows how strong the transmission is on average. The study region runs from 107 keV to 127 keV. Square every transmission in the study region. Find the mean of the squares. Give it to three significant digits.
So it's 2.64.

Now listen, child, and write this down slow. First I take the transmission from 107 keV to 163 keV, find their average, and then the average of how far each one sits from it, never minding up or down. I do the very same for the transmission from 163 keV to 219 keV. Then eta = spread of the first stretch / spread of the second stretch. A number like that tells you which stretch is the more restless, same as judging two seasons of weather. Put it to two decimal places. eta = 0.77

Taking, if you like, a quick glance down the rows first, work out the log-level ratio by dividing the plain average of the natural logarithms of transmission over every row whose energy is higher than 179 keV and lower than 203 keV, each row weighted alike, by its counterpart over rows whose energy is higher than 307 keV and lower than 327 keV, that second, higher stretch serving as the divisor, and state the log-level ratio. 1.00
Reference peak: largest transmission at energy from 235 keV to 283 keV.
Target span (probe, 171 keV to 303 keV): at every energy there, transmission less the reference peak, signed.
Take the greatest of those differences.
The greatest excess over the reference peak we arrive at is 0.033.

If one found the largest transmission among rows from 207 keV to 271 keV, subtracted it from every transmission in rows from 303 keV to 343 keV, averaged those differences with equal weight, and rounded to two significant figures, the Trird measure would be -0.028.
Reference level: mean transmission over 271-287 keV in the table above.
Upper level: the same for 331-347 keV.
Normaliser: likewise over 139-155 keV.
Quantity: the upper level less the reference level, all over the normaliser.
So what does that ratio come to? -0.013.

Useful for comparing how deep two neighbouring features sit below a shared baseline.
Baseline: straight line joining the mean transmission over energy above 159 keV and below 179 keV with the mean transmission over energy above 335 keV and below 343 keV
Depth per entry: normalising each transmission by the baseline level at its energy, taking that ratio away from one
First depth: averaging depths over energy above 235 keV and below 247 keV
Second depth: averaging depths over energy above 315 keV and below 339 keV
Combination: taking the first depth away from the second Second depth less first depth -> -0.012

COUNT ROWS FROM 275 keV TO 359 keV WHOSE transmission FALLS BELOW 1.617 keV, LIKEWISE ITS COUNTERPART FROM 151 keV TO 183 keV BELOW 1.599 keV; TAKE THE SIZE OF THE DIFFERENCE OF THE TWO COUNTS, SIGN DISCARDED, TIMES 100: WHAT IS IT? 1700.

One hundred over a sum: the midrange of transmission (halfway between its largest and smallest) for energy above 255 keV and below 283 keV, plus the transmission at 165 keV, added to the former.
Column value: 30.99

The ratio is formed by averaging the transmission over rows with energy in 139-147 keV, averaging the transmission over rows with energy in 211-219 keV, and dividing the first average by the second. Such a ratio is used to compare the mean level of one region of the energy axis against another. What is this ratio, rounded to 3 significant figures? 1.01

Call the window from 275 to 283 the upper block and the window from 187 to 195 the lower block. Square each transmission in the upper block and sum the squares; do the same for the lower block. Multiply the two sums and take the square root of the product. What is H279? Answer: 5.17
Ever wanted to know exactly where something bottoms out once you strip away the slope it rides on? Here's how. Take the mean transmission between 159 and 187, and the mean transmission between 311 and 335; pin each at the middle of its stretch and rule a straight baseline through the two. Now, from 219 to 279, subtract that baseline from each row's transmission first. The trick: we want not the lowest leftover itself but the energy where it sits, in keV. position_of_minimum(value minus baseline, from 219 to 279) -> 237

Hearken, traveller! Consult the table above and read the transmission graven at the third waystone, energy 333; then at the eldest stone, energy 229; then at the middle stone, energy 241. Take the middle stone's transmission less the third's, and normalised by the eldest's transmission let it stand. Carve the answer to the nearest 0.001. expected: 0.009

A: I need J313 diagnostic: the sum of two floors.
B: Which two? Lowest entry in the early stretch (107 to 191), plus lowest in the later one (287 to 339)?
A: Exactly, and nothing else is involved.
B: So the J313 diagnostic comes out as 3.14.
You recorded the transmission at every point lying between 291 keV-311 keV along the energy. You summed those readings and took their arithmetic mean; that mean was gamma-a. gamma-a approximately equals 1.60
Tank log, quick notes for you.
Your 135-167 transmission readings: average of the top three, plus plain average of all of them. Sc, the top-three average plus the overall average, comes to 3.229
